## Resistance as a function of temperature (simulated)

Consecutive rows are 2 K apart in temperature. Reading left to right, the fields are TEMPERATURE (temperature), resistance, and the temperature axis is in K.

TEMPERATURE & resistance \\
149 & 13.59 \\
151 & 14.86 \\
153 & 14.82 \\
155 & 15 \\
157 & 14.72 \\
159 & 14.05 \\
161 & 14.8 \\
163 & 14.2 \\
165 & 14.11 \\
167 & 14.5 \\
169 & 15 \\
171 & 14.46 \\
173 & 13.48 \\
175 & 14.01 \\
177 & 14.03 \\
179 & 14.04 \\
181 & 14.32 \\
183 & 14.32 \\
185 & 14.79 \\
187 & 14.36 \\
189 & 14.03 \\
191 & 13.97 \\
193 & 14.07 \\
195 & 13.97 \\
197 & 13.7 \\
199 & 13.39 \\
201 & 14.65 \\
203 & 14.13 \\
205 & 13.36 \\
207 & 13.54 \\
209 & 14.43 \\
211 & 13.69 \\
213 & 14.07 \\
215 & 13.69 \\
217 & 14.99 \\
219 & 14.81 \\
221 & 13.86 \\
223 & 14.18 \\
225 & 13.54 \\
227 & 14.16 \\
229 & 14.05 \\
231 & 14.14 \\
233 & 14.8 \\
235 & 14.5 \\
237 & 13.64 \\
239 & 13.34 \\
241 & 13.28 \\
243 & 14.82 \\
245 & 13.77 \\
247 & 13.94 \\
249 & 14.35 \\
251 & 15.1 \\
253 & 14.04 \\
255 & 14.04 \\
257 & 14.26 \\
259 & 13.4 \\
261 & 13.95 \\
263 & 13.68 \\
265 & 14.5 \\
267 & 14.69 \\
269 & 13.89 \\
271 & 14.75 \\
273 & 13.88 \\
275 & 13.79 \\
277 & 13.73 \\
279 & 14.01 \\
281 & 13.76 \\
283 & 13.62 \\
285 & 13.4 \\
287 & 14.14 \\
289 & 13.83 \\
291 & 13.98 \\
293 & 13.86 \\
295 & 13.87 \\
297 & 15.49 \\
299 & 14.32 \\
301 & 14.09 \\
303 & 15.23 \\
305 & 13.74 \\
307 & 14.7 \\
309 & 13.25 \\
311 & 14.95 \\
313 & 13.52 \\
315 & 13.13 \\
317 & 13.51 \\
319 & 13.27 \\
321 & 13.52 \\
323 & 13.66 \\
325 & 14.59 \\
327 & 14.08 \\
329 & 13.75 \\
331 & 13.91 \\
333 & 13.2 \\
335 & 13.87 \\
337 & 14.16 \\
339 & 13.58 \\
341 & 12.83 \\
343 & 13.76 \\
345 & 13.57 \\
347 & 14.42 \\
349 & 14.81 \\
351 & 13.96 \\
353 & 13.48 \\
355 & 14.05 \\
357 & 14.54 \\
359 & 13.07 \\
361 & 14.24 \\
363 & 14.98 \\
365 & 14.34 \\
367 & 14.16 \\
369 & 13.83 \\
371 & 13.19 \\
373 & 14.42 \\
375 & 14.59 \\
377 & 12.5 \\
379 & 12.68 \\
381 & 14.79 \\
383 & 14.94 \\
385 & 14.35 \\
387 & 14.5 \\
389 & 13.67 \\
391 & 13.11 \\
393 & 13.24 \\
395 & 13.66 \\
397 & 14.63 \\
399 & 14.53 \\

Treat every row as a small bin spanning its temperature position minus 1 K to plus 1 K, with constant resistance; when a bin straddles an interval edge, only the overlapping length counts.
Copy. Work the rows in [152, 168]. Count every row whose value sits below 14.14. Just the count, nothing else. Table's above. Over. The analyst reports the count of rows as 2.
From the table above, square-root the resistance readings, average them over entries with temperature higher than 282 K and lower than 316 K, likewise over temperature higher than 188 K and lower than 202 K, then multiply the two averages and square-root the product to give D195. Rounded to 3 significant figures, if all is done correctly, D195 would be 3.74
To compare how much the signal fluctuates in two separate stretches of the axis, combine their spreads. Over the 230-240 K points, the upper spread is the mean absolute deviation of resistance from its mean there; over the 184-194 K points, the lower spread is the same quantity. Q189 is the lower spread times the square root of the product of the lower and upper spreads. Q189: 0.094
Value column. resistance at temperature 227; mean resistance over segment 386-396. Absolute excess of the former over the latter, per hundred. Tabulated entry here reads 0.0052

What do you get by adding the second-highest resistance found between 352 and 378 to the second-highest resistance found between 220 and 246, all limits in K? 29.4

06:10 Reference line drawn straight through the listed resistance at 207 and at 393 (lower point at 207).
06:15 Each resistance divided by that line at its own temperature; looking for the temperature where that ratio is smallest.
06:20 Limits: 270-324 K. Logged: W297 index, 315 K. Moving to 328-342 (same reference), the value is 341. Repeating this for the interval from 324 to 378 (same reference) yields 377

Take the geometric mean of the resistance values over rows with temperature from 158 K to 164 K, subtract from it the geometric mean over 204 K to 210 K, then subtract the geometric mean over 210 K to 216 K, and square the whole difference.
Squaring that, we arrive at 175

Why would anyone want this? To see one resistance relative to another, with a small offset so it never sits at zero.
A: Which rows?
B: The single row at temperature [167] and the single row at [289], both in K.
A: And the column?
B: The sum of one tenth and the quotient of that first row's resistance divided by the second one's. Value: 1.15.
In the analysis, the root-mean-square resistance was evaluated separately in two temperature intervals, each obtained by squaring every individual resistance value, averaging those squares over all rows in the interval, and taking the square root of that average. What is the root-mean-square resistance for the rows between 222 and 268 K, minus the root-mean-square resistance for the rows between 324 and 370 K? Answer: 0.13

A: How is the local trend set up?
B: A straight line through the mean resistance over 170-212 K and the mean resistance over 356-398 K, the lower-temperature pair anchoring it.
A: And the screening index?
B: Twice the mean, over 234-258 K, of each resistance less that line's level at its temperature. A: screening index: 0.1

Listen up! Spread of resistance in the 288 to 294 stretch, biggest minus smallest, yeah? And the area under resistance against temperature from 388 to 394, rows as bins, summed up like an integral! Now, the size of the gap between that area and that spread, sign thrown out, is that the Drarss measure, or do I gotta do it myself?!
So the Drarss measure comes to 79.9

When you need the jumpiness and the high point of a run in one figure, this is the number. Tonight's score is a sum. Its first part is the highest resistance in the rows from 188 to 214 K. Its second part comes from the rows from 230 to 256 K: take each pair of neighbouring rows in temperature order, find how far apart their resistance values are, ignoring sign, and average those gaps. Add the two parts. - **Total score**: 15.2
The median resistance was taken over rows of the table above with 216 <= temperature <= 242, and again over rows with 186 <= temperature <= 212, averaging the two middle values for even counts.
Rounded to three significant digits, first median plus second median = 28.1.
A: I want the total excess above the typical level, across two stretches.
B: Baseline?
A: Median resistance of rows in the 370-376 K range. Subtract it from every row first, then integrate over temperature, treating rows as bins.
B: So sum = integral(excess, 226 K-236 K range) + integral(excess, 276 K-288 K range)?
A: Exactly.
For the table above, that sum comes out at -8.6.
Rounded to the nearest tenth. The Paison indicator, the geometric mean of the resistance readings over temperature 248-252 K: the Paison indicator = 14.7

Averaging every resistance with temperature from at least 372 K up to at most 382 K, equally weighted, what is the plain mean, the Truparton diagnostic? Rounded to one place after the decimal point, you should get 13.8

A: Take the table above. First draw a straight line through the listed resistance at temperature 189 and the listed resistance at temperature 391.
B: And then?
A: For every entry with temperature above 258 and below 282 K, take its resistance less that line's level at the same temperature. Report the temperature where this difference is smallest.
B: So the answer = 259 K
